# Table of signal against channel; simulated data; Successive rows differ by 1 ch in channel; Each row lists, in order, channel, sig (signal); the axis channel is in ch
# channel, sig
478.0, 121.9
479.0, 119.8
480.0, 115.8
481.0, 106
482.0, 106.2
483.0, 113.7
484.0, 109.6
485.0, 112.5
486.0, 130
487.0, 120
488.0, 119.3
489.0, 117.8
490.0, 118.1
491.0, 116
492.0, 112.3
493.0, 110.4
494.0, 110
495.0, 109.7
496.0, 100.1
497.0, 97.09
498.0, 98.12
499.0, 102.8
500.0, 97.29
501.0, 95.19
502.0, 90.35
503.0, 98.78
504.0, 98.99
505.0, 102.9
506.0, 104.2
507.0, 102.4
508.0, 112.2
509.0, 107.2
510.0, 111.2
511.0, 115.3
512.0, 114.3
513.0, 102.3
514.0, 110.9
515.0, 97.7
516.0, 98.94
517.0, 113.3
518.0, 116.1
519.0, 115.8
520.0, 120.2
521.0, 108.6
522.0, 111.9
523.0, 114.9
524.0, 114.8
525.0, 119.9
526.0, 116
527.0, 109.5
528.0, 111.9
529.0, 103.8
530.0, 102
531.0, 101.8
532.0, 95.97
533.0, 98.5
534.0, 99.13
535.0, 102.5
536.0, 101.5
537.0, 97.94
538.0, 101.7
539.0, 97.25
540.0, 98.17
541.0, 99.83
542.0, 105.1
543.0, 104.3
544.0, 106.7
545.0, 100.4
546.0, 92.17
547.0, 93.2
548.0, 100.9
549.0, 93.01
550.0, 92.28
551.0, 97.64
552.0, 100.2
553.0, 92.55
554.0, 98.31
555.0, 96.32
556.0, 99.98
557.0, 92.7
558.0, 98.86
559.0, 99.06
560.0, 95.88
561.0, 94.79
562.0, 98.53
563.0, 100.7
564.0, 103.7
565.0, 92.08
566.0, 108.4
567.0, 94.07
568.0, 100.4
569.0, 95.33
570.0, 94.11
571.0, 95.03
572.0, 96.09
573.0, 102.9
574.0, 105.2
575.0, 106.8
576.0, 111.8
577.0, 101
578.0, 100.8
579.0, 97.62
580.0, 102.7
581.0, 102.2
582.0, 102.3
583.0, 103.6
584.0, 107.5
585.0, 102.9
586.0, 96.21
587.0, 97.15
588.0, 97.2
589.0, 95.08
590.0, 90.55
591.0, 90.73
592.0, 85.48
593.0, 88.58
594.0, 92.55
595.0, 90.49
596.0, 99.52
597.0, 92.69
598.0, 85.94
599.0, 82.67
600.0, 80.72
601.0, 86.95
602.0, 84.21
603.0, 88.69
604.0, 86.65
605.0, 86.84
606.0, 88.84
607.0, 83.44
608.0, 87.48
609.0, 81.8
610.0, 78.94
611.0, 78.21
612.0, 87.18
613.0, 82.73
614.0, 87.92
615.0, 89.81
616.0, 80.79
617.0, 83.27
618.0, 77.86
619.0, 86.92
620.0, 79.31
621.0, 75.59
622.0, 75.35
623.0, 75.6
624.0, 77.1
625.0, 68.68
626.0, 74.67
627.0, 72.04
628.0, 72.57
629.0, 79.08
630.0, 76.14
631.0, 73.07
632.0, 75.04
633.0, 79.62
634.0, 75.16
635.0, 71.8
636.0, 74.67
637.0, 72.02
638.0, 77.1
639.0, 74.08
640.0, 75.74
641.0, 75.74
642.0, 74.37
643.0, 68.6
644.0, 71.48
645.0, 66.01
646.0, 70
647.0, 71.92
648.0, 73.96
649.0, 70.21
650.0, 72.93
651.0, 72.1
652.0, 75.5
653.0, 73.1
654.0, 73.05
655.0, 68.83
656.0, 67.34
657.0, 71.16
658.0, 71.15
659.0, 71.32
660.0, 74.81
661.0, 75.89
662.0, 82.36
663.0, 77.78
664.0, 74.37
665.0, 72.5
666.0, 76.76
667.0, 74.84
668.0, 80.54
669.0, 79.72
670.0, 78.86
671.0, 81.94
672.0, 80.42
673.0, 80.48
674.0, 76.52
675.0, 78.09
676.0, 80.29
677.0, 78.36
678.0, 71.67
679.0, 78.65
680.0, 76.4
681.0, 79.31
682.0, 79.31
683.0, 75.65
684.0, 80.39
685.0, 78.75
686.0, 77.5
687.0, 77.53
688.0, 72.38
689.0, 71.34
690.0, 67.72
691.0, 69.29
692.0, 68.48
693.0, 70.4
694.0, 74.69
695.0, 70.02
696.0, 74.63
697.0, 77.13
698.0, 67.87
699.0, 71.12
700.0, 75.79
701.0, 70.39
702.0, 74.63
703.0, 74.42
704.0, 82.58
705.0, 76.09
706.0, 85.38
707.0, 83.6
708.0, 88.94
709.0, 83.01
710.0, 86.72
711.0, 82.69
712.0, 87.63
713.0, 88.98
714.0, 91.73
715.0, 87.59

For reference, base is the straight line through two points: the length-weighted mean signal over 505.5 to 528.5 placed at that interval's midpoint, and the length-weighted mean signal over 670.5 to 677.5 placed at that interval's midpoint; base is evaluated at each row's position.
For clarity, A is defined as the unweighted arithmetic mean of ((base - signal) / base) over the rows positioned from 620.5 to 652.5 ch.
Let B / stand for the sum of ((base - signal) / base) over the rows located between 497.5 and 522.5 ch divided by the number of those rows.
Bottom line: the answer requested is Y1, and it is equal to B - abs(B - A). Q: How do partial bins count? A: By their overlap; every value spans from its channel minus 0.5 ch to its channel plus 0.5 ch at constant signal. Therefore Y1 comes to -0.04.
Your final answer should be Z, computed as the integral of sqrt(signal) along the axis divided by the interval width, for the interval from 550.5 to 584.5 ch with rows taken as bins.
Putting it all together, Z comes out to 10.0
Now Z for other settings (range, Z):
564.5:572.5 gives 9.8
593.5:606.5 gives 9.4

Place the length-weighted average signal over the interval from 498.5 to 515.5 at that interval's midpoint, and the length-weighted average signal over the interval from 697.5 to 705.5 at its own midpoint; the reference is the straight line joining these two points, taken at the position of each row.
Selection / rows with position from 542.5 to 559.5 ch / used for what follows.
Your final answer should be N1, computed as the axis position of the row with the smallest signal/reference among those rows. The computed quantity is 546.0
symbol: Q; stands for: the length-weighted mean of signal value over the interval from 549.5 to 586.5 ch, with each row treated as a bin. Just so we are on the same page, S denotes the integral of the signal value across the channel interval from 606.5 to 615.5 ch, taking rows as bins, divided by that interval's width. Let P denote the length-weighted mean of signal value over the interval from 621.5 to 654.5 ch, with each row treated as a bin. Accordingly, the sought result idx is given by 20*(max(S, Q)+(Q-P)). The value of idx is 2507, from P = 74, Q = 99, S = 84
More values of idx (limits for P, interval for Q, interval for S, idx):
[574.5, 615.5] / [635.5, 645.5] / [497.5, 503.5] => 1555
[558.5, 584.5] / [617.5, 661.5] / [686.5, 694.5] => 944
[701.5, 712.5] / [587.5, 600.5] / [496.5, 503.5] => 2098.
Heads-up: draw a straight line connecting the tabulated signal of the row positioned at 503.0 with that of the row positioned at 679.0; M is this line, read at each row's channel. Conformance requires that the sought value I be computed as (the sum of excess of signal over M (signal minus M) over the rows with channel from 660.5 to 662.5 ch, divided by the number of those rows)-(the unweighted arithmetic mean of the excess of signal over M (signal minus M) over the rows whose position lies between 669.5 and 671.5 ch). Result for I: -2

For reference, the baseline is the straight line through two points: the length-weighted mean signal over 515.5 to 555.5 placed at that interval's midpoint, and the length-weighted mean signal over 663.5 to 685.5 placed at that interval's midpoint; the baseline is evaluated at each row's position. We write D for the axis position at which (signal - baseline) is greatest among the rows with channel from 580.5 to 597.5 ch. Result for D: 584.0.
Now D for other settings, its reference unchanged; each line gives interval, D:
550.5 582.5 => 576.0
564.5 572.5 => 566.0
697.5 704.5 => 704.0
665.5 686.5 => 684.0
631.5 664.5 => 662.0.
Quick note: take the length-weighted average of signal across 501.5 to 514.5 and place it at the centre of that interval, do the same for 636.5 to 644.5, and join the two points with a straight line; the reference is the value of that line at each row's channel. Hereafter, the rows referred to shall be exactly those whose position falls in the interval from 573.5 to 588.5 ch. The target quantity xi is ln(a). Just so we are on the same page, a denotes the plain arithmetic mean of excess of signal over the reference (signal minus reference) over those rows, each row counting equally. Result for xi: 2.7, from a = 14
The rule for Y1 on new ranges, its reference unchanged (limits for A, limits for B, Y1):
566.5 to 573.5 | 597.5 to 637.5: 0.03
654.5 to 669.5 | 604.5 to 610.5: 0.09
